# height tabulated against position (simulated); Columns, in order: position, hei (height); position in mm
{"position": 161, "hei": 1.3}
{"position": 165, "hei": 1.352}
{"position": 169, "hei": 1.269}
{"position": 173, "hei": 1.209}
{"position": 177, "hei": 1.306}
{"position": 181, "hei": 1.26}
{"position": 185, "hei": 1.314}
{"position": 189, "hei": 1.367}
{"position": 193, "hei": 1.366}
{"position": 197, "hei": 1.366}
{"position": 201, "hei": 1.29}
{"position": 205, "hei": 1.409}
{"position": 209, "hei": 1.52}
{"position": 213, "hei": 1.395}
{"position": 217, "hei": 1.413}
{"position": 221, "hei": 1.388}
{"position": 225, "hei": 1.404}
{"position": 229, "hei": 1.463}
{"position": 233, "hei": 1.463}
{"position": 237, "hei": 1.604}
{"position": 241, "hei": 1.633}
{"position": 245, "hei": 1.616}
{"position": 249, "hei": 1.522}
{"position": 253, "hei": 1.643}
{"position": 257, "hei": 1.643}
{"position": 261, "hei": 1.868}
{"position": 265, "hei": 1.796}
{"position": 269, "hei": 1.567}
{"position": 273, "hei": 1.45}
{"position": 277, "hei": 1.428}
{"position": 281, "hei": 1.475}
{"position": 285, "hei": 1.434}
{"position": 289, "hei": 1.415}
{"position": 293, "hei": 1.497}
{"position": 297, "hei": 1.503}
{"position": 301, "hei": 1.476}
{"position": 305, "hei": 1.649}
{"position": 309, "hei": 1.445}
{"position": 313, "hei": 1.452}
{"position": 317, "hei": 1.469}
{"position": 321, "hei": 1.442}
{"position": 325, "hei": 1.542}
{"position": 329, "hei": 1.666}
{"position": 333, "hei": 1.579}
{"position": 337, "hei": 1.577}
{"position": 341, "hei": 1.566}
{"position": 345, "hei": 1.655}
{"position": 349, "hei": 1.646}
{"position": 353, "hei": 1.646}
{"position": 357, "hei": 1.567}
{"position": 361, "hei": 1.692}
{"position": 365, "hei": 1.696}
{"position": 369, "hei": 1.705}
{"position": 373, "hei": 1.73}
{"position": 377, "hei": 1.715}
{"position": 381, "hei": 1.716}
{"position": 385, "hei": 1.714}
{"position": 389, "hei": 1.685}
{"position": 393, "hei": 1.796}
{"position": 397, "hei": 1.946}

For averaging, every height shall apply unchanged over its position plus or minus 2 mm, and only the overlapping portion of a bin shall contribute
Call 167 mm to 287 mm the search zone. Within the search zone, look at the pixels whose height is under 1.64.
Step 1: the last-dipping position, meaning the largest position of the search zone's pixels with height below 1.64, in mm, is 285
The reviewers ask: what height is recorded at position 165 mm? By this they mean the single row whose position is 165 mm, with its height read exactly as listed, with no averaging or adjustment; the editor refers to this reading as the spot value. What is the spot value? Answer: 1.352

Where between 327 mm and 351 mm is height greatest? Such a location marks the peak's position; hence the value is 329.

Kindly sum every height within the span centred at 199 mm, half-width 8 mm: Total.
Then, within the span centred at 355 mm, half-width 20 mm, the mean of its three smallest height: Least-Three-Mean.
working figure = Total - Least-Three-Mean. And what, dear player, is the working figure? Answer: 3.9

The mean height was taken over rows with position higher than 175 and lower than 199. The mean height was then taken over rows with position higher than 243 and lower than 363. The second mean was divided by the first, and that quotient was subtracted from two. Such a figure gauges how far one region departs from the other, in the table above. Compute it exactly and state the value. 0.82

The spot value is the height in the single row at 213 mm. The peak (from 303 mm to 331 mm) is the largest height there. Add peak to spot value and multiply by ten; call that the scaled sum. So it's 30.6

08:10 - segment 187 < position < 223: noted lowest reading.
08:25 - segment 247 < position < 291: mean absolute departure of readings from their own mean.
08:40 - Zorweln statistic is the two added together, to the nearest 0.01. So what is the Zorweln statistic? 1.41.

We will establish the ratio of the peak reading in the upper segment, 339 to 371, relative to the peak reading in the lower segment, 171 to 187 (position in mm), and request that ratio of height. 1.30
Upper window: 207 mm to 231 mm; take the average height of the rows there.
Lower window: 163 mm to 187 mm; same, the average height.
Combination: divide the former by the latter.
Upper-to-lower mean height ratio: 1.11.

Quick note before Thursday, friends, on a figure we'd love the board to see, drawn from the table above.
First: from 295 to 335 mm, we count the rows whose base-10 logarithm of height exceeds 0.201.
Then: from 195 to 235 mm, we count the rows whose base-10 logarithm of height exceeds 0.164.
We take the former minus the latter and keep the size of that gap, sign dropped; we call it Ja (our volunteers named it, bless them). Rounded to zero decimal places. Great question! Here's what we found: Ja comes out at 1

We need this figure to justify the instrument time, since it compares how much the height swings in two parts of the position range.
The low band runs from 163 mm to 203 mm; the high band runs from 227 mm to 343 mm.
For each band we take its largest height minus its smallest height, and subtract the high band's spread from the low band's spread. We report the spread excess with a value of -0.3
